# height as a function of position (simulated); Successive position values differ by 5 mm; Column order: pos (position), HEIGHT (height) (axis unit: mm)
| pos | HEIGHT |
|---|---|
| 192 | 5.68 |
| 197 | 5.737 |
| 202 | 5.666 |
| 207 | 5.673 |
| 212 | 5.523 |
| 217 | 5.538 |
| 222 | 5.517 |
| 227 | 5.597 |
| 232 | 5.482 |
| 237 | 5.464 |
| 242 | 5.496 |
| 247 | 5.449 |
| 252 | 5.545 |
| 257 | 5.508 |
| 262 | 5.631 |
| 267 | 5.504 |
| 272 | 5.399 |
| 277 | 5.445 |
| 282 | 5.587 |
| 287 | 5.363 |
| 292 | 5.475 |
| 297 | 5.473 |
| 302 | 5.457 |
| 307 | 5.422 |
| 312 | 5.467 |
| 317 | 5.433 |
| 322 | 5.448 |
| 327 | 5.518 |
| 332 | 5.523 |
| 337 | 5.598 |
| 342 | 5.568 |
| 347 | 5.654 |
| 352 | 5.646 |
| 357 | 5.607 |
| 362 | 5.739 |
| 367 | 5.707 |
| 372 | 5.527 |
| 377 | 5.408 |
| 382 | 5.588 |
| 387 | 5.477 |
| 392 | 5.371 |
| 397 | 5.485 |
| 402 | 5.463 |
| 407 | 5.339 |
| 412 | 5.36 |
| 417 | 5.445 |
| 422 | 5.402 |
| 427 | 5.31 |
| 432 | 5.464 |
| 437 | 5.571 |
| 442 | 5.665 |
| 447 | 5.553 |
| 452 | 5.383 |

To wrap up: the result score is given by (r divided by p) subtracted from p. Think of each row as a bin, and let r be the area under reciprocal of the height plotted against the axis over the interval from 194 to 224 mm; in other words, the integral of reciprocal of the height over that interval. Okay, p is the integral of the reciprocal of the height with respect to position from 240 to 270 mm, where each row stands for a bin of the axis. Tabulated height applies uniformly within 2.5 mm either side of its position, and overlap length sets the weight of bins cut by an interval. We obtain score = 4.45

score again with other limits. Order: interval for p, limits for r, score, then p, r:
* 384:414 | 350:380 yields 4.57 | 5.54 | 5.35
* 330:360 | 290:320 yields 4.33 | 5.35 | 5.50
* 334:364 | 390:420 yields 4.29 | 5.33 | 5.54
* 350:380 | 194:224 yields 4.36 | 5.35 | 5.35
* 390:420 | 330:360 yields 4.58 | 5.54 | 5.35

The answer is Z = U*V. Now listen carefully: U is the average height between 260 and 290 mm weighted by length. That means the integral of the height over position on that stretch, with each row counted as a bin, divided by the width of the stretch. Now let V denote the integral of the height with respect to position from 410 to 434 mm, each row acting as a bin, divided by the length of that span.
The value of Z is 29.6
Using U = 5.49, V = 5.40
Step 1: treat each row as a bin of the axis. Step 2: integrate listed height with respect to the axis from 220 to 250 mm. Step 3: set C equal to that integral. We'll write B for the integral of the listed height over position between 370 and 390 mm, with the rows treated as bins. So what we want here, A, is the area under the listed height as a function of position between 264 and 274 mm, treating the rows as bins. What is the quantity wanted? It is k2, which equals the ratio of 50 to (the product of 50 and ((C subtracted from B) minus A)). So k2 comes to -0.009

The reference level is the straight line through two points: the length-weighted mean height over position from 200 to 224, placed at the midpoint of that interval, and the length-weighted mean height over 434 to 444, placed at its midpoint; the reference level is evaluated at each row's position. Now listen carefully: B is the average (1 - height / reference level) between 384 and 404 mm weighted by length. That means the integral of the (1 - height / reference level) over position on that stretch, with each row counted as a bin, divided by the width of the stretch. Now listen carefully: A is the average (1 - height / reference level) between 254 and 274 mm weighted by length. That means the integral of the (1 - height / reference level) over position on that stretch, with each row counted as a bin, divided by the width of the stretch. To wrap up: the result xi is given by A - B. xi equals -0.014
